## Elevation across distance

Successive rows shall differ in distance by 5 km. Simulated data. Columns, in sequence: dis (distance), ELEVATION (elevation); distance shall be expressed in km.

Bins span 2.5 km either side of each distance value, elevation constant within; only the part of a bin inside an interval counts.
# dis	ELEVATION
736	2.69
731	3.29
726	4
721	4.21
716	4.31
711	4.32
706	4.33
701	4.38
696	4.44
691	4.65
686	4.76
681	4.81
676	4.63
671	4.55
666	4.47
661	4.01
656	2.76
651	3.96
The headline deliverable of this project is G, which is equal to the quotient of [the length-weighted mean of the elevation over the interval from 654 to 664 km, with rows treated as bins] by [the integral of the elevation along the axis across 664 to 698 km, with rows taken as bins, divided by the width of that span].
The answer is 0.75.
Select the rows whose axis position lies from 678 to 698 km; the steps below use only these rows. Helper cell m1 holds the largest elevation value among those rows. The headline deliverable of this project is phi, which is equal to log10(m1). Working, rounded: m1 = 4.81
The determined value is 0.682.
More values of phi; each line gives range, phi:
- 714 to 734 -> 0.634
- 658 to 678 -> 0.666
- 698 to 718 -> 0.641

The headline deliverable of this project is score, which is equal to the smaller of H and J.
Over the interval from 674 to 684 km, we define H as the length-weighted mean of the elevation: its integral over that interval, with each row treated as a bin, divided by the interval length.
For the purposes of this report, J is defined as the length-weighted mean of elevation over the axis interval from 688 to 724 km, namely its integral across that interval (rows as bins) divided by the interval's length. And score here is 4.38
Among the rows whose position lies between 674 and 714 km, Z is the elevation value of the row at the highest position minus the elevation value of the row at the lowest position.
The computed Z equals -0.31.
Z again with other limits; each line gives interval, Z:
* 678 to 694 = -0.16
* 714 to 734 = -1.02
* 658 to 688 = 0.75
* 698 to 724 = -0.17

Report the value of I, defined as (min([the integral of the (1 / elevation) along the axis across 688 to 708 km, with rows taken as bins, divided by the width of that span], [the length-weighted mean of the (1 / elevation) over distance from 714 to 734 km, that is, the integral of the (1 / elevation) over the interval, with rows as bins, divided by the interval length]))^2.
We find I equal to 0.0503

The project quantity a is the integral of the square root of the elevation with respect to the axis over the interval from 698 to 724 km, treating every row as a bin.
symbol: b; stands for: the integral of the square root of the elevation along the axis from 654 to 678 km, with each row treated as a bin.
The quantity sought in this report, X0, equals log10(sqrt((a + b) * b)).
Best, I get 1.848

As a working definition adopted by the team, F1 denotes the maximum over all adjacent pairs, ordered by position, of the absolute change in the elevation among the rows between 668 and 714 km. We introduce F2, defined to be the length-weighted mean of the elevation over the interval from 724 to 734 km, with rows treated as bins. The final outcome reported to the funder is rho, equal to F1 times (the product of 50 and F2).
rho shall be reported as 38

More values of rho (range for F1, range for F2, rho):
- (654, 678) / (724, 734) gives 224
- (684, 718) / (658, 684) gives 47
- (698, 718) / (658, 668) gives 10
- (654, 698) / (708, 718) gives 270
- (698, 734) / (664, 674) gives 160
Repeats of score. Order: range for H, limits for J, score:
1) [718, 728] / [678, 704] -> 4.12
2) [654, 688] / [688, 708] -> 4.30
